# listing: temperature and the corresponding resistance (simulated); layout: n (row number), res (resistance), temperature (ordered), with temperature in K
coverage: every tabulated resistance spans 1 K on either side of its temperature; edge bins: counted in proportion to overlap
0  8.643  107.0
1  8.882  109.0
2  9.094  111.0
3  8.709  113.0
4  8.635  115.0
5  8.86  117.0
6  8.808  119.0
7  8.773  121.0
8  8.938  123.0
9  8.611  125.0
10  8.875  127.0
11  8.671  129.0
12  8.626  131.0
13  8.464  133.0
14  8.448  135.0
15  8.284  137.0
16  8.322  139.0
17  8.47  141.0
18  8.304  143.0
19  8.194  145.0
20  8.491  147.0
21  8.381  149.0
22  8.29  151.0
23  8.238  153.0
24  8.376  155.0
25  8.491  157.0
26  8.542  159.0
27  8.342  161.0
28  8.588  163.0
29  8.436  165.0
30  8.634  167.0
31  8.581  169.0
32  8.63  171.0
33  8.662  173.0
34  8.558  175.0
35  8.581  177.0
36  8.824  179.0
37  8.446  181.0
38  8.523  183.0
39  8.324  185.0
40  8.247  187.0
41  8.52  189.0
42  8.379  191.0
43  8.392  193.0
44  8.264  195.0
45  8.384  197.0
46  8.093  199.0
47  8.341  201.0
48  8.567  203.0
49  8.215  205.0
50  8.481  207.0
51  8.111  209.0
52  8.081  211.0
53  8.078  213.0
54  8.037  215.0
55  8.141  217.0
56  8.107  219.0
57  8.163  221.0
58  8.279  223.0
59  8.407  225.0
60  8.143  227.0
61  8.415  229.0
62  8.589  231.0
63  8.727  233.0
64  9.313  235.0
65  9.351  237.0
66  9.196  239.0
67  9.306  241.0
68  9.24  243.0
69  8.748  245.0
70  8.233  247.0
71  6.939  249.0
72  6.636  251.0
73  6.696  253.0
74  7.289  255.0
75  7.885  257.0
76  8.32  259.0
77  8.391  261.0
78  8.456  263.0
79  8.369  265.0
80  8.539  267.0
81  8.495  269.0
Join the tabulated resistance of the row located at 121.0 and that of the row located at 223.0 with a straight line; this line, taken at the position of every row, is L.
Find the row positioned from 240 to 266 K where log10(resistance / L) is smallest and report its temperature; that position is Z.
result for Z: 251.0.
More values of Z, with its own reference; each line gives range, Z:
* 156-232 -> 199.0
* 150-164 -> 153.0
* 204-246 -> 215.0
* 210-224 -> 215.0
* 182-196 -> 187.0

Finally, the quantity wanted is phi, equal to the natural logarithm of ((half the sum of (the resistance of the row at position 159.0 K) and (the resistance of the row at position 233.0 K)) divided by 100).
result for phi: -2.449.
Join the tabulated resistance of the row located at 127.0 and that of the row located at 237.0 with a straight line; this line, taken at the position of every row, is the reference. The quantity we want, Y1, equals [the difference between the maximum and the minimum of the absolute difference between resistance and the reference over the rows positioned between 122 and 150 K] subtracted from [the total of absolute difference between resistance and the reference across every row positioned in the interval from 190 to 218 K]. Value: 12.6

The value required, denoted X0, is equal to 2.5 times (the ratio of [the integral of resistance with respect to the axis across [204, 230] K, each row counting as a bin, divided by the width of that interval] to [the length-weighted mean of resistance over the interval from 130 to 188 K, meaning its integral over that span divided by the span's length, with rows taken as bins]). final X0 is 2.42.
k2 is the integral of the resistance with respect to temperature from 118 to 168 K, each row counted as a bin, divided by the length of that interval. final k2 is 8.50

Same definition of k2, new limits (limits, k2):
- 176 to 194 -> 8.47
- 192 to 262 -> 8.27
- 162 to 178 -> 8.58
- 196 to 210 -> 8.31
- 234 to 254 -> 8.37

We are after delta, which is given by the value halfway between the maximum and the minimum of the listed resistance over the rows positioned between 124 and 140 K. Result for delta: 8.58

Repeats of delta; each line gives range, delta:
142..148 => 8.34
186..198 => 8.38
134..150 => 8.34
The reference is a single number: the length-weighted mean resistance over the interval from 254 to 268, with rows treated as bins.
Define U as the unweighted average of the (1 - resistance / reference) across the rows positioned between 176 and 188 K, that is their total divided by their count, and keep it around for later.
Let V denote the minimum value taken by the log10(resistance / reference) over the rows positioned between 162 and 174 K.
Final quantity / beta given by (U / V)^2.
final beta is 8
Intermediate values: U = -0.038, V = 0.013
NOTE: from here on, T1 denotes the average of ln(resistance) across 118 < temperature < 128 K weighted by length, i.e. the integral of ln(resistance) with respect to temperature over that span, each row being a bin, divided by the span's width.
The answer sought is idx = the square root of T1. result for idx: 1.475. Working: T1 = 2.17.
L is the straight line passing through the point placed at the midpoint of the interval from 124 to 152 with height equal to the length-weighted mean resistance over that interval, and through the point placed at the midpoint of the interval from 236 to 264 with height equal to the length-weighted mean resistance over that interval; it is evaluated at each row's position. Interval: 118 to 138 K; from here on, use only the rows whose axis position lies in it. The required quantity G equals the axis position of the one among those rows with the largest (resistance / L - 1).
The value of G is 123.0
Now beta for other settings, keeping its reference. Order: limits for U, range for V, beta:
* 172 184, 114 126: 5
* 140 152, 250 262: 0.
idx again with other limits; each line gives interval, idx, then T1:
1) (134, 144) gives 1.457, 2.12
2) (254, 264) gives 1.444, 2.09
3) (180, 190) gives 1.459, 2.13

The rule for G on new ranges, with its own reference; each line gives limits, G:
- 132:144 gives 141.0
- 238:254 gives 241.0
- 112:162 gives 123.0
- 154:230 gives 179.0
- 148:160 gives 159.0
